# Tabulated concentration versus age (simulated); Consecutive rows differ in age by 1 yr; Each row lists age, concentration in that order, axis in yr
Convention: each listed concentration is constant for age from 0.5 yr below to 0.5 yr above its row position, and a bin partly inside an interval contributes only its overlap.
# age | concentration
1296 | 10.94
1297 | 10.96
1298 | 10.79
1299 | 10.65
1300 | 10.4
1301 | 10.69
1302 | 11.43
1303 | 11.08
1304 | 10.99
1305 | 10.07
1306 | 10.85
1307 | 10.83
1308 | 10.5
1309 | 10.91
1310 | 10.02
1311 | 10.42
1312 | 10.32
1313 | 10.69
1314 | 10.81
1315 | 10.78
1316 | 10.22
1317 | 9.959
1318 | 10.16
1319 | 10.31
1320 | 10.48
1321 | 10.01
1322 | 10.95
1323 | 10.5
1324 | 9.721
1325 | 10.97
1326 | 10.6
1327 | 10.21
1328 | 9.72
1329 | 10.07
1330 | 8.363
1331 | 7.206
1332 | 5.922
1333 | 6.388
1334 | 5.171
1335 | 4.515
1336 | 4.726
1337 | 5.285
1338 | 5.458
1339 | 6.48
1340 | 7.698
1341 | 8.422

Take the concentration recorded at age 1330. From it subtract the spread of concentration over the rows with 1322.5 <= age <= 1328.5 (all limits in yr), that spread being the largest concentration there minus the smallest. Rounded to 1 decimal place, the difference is 7.1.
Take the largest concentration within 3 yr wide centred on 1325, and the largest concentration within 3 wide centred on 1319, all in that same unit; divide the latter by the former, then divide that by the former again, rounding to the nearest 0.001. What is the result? 0.087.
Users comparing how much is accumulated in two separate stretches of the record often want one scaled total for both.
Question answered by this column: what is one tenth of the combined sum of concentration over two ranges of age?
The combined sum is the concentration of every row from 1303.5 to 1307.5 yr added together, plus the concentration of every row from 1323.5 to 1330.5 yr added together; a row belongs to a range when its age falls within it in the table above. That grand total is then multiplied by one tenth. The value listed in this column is 11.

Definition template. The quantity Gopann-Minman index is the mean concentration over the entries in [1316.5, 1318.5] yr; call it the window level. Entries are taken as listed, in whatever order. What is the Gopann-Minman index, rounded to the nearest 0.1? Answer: 10.1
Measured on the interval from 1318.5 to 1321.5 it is 10.3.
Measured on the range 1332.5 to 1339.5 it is 5.4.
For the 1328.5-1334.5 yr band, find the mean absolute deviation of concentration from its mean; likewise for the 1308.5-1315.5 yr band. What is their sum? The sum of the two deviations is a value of 1.6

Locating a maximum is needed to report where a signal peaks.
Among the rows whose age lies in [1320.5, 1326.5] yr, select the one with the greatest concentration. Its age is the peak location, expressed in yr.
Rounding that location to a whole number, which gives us 1325 yr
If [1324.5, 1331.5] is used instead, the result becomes 1325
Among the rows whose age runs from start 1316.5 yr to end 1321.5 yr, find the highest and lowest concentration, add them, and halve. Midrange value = 10.2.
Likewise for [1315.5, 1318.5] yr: 10.1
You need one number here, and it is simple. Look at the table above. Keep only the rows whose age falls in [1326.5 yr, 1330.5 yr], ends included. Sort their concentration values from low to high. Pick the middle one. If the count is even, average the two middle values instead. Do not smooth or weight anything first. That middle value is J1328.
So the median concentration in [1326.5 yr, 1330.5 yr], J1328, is 9.9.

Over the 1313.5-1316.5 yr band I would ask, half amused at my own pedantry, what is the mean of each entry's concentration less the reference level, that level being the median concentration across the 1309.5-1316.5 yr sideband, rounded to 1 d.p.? 0.2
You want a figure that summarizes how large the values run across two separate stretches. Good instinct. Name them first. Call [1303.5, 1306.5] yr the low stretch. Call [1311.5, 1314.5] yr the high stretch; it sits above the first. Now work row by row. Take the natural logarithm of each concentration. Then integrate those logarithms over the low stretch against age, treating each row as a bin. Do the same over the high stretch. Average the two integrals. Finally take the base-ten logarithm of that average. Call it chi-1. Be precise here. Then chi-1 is 0.850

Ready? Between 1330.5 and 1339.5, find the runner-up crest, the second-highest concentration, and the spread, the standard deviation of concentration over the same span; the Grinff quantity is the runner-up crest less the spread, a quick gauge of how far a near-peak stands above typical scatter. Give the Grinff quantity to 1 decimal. 5.6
